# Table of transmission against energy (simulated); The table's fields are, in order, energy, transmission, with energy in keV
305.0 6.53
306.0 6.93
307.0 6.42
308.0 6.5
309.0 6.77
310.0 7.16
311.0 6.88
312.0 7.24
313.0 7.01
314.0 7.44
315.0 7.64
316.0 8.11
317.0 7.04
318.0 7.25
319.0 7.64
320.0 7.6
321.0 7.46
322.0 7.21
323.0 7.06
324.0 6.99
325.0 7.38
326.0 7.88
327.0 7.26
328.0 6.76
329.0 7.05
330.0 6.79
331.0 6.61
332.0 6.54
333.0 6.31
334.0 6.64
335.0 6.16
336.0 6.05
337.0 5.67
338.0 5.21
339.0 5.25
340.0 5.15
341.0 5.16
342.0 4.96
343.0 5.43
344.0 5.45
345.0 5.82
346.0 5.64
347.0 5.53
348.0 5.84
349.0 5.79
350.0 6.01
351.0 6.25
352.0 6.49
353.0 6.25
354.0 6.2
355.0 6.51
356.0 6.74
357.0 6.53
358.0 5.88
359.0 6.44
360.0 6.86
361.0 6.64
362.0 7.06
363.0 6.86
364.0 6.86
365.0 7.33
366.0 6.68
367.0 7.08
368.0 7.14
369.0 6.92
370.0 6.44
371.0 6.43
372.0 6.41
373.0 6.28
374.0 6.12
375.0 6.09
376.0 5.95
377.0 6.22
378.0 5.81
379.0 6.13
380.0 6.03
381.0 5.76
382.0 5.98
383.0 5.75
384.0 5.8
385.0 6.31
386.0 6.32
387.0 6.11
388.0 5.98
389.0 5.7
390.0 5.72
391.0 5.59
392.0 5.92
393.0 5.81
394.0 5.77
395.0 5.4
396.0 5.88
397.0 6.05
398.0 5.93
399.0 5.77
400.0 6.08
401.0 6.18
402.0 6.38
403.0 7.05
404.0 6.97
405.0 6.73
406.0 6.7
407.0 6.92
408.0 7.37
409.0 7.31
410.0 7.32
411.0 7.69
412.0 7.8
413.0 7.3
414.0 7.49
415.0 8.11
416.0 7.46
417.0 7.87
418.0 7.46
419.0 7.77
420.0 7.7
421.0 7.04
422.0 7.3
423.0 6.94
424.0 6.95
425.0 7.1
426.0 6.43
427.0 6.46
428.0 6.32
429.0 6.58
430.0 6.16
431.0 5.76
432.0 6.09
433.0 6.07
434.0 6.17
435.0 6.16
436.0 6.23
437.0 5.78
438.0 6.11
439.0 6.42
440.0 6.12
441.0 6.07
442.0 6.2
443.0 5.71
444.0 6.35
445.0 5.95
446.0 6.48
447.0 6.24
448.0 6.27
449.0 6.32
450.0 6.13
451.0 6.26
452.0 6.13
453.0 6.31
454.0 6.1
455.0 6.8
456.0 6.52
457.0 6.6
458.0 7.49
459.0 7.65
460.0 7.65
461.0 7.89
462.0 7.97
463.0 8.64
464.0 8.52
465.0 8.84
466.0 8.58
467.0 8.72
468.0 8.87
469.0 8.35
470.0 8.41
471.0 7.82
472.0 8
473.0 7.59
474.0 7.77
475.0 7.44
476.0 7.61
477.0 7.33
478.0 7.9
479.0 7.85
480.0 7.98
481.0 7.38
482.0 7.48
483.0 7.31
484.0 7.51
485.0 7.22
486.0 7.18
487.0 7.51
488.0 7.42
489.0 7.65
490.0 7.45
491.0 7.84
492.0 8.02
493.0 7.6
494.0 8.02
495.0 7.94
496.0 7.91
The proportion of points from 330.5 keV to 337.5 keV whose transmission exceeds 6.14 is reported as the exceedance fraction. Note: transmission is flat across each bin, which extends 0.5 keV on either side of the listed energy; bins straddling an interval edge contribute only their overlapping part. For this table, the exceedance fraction 0.71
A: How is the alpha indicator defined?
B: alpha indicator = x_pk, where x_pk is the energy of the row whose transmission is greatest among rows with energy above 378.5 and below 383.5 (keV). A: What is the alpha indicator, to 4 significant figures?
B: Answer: 379.0 keV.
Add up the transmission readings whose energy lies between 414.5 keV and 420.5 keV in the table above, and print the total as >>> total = 46.4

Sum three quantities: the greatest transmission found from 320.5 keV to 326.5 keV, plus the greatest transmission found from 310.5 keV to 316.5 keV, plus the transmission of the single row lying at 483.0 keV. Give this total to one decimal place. 23.3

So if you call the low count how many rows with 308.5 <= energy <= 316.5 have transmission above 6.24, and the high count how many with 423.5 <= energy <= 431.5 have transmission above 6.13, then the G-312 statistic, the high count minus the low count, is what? -1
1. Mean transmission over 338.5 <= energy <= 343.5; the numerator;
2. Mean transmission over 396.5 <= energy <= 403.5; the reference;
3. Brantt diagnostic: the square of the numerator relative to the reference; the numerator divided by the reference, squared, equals 0.70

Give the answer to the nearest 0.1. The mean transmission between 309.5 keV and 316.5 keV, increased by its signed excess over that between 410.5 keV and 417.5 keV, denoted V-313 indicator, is 7.0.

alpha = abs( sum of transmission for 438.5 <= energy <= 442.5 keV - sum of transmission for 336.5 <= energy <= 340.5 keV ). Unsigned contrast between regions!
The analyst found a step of 4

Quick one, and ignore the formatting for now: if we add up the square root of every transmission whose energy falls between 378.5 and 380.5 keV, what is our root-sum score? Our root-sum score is 4.9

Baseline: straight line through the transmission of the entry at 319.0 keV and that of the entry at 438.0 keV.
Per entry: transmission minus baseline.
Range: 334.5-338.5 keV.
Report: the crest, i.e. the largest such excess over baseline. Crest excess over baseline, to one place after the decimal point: -1.3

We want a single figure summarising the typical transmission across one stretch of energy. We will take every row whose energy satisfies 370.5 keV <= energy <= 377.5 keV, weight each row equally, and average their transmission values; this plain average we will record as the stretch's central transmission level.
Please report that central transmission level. 6.2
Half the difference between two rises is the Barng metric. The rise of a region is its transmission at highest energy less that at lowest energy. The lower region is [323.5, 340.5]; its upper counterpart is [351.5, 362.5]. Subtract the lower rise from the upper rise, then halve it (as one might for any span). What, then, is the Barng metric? 1.2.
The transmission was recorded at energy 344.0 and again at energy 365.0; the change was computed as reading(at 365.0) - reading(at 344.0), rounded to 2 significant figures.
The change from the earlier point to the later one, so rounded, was 1.9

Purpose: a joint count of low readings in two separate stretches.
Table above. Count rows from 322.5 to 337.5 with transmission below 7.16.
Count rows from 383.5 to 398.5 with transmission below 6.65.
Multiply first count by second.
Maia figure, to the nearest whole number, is 180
